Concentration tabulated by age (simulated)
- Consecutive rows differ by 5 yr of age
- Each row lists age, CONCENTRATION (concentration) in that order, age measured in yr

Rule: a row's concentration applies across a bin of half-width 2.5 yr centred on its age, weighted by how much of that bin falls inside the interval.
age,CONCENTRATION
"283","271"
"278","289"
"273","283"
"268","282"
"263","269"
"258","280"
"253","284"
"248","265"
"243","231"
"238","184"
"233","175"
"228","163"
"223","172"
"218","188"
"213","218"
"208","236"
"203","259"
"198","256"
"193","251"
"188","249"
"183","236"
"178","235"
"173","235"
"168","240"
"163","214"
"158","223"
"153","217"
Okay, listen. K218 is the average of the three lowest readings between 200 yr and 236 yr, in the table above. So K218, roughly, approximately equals 170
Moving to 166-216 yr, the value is 229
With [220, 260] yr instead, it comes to 170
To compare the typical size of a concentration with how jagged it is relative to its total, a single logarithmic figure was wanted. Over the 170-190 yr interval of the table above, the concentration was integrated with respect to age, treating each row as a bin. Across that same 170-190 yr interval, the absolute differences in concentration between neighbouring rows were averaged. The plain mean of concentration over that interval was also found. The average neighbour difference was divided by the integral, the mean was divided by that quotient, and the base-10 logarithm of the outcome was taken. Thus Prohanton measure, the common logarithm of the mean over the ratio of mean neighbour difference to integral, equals 5.4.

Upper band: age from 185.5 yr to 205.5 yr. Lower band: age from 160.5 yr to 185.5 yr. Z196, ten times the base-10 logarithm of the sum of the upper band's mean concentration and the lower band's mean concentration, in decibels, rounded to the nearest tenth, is 26.9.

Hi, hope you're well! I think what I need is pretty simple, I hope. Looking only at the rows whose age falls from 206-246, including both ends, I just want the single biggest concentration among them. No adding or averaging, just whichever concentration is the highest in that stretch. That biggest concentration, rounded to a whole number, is 236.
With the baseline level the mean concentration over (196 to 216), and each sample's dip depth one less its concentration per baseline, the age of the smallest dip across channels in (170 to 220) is 203 yr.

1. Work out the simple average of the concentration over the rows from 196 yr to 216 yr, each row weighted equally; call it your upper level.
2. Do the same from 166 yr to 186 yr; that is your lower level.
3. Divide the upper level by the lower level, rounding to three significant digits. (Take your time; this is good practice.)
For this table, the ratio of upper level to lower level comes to 1.02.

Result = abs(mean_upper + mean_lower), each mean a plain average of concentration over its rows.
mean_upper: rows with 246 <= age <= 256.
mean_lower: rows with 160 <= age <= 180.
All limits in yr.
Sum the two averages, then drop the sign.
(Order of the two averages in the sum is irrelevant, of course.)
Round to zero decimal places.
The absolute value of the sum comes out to 506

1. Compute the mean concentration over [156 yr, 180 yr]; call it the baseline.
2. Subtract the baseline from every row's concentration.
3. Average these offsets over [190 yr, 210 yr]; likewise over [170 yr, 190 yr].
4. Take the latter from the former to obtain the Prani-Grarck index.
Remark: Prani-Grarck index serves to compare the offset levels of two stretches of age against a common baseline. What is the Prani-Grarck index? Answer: 12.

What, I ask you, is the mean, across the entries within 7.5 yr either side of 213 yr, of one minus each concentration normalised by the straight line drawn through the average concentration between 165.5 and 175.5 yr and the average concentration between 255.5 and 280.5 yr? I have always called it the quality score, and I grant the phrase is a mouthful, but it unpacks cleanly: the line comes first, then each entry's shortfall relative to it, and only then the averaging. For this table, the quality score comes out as 0.16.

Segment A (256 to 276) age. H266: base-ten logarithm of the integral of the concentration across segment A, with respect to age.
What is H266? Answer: 3.75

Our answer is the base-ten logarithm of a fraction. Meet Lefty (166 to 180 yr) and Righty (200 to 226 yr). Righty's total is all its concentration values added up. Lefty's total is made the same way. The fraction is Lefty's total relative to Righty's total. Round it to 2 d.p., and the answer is -0.18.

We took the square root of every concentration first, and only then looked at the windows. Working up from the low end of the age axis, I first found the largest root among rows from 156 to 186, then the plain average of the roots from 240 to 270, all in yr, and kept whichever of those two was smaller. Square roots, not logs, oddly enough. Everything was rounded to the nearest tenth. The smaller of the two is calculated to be 15.5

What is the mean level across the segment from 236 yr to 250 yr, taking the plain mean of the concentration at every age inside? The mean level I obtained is 227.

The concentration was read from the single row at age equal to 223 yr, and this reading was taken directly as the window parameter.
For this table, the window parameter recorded 172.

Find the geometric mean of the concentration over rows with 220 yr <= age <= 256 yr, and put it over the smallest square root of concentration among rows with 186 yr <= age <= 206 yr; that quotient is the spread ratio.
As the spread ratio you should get 13.0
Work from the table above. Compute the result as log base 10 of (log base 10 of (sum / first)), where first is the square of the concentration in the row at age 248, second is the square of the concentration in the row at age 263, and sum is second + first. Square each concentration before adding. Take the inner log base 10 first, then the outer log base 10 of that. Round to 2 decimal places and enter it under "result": -0.51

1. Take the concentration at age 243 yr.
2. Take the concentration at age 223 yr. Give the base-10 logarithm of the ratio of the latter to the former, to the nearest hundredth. -0.13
